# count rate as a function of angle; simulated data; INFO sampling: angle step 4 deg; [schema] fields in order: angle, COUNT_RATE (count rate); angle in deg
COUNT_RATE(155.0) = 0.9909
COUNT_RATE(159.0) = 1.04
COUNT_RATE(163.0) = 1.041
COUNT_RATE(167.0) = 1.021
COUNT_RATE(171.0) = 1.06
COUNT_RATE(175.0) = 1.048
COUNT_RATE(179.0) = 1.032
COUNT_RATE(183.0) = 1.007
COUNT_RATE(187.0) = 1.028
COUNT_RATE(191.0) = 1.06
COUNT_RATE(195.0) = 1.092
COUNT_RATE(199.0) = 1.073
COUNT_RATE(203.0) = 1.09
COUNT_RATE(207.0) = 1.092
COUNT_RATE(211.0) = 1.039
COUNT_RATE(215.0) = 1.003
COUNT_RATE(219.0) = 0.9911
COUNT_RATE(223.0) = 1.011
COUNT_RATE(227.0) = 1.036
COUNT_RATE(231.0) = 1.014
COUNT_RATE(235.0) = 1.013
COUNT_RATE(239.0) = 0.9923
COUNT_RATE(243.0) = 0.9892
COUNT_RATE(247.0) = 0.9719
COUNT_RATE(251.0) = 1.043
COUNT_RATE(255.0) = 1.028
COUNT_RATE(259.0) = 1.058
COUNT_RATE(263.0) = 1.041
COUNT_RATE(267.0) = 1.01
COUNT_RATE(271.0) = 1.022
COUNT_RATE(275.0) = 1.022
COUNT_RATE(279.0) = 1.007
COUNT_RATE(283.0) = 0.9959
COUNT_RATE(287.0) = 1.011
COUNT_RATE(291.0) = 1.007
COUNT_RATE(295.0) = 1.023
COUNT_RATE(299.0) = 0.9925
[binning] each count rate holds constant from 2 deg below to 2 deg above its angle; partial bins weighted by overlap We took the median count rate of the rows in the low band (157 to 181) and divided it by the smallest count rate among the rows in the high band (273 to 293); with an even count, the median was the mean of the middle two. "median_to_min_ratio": 1.04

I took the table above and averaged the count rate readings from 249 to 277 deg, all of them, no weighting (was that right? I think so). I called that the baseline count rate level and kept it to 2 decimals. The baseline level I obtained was 1.03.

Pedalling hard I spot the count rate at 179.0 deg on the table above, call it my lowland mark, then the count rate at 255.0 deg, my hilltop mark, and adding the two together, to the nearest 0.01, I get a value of 2.06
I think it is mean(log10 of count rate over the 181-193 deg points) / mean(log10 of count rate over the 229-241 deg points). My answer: 4.9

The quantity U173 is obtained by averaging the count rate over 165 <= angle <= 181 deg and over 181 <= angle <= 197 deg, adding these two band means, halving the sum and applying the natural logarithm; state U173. 0.043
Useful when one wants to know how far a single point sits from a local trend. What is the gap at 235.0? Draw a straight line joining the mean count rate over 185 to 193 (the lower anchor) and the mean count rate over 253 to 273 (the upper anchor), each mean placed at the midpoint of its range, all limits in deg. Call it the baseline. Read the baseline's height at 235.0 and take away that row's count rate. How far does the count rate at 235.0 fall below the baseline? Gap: 0.023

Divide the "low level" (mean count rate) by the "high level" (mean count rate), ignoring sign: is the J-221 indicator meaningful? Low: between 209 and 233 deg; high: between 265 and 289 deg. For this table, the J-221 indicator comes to 1.004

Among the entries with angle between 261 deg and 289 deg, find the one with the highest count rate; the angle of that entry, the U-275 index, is 263.0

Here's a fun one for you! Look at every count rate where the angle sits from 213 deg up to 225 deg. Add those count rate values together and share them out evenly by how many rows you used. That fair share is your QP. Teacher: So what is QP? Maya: 1.00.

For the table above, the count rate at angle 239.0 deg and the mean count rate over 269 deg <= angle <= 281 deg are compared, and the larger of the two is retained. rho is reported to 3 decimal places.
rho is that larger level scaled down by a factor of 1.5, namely 0.678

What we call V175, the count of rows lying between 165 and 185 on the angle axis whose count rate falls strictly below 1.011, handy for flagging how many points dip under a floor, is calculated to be 1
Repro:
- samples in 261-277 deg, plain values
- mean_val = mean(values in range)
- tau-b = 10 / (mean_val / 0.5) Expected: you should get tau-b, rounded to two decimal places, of 4.88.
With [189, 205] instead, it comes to 4.63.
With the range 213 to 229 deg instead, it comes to 4.95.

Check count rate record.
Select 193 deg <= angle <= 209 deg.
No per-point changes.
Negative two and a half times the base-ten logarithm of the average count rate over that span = -0.09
